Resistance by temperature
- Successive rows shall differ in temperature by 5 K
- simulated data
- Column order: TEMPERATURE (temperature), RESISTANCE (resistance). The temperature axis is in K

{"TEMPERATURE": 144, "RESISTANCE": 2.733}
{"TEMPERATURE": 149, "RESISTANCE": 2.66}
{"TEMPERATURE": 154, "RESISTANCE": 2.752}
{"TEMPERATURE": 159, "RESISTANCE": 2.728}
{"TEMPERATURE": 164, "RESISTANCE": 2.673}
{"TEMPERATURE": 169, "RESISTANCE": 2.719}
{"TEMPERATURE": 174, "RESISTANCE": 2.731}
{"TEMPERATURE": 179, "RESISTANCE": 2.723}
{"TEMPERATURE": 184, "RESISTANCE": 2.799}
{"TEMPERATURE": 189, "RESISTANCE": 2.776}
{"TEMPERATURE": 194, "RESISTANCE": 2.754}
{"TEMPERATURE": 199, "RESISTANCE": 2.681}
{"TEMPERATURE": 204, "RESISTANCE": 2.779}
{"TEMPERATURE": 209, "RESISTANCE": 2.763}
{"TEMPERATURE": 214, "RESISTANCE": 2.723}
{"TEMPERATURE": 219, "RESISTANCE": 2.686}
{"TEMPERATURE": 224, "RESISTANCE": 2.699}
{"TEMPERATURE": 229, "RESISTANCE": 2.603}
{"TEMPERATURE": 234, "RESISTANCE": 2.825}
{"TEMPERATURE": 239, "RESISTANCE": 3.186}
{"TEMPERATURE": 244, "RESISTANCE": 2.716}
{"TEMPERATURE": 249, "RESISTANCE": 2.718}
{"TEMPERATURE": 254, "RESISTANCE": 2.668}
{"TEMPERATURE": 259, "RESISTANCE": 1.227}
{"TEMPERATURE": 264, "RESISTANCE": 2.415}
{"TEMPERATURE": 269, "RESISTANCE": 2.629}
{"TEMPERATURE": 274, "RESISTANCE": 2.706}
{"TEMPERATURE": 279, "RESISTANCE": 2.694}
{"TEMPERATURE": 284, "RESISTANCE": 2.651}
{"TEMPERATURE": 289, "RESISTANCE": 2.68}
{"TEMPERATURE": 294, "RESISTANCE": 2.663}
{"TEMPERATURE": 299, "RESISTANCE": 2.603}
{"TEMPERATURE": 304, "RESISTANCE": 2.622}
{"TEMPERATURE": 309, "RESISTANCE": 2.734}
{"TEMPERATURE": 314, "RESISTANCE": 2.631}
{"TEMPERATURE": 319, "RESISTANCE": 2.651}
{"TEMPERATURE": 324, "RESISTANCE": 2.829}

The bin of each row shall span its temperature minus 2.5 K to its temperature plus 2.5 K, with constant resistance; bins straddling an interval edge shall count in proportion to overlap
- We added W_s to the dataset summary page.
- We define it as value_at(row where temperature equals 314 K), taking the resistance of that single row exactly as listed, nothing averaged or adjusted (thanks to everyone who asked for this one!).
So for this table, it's 2.631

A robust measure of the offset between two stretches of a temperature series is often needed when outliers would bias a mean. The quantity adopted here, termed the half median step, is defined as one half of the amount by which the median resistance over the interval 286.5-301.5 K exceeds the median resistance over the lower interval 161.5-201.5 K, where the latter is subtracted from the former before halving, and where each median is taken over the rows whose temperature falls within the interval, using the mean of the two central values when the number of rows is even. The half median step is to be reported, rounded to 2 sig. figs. -0.032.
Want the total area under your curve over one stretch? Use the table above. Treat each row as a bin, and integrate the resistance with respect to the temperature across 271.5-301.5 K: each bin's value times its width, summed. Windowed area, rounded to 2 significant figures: 80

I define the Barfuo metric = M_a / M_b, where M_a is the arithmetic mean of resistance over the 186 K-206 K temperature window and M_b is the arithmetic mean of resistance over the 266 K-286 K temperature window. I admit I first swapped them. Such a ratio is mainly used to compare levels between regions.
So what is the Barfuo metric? 1.03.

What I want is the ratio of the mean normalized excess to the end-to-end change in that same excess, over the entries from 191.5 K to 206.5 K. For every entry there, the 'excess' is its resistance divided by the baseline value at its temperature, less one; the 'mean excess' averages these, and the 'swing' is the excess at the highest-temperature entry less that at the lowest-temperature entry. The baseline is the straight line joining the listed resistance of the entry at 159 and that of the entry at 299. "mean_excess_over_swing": 1.3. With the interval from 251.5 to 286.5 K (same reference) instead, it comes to -20.0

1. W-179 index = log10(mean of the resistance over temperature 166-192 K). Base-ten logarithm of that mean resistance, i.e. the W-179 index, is 0.439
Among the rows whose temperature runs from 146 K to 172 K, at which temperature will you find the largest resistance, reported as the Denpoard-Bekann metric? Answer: 154 K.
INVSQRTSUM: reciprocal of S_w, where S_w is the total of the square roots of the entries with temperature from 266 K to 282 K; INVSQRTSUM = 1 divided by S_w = 0.204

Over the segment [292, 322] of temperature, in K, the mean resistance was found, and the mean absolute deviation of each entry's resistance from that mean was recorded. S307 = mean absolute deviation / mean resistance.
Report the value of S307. 0.012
